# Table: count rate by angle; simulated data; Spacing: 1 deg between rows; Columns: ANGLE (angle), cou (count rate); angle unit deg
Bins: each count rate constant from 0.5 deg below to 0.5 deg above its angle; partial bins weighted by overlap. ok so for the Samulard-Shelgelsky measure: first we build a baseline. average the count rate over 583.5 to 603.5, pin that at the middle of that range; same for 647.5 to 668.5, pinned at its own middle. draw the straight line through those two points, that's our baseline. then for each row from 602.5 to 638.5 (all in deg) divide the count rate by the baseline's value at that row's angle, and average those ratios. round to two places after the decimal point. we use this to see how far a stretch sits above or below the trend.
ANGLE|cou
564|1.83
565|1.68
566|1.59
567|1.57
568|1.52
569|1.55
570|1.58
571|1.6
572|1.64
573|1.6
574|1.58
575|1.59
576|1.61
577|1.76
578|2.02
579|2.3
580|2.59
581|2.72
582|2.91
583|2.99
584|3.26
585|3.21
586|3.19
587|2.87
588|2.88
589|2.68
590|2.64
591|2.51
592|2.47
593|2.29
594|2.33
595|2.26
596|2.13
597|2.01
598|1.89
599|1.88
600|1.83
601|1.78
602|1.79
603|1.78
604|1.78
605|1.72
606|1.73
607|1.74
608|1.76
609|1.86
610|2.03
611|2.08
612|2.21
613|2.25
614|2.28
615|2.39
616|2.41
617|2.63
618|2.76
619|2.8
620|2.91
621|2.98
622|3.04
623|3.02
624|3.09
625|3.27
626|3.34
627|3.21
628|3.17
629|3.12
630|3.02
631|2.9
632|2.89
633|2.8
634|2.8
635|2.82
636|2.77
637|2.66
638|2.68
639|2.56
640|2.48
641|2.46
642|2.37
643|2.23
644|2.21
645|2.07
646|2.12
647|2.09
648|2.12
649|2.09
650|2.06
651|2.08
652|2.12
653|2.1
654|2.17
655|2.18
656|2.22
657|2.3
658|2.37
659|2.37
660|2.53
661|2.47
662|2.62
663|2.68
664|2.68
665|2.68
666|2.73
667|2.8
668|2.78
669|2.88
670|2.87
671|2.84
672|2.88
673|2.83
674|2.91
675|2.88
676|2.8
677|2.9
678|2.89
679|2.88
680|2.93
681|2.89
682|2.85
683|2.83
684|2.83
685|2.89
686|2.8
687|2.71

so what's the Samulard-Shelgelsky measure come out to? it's 1.08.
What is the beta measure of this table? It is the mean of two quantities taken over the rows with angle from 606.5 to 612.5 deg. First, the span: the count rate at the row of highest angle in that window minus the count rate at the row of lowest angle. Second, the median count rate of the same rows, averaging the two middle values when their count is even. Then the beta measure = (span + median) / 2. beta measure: 1.2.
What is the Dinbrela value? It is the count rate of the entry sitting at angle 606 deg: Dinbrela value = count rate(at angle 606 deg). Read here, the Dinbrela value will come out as 1.73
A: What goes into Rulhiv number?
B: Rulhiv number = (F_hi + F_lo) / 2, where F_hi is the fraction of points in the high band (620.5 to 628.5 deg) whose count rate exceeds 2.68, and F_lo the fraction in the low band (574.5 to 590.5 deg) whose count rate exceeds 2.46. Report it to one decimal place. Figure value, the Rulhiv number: 0.8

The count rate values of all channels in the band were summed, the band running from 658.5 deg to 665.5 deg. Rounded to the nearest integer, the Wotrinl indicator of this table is 18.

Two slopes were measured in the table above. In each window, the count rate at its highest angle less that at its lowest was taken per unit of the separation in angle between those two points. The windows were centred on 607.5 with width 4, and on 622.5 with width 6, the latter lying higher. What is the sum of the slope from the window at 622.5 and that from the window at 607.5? 0.12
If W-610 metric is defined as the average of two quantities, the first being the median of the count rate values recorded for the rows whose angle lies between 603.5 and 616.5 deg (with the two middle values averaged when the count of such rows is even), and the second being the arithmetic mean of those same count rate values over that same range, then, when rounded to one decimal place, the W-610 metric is 2.0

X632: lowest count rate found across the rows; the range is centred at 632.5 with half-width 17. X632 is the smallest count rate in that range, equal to 2.07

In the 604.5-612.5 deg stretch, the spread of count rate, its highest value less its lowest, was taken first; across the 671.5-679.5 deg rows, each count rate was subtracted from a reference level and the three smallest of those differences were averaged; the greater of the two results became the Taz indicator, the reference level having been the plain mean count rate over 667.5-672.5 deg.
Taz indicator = 0.49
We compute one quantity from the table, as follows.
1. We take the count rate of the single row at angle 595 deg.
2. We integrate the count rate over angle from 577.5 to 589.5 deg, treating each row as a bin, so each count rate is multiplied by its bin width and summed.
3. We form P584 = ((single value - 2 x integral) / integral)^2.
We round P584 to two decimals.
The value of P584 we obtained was 3.74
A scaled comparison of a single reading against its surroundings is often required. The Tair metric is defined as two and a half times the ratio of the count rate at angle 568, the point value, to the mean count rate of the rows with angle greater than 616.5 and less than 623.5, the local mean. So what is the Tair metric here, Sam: 1.3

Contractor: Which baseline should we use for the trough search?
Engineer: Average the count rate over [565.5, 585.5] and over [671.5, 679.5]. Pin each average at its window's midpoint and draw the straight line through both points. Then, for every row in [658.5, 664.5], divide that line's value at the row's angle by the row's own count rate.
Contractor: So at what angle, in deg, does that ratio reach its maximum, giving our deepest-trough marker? 659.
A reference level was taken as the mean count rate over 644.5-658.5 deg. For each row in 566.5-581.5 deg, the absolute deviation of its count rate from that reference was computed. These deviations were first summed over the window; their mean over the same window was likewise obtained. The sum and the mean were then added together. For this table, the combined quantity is 7.8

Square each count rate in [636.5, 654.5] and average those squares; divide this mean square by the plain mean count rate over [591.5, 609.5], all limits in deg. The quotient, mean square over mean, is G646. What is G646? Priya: 2.6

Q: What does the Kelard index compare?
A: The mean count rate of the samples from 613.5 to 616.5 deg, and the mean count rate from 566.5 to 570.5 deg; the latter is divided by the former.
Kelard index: 0.66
